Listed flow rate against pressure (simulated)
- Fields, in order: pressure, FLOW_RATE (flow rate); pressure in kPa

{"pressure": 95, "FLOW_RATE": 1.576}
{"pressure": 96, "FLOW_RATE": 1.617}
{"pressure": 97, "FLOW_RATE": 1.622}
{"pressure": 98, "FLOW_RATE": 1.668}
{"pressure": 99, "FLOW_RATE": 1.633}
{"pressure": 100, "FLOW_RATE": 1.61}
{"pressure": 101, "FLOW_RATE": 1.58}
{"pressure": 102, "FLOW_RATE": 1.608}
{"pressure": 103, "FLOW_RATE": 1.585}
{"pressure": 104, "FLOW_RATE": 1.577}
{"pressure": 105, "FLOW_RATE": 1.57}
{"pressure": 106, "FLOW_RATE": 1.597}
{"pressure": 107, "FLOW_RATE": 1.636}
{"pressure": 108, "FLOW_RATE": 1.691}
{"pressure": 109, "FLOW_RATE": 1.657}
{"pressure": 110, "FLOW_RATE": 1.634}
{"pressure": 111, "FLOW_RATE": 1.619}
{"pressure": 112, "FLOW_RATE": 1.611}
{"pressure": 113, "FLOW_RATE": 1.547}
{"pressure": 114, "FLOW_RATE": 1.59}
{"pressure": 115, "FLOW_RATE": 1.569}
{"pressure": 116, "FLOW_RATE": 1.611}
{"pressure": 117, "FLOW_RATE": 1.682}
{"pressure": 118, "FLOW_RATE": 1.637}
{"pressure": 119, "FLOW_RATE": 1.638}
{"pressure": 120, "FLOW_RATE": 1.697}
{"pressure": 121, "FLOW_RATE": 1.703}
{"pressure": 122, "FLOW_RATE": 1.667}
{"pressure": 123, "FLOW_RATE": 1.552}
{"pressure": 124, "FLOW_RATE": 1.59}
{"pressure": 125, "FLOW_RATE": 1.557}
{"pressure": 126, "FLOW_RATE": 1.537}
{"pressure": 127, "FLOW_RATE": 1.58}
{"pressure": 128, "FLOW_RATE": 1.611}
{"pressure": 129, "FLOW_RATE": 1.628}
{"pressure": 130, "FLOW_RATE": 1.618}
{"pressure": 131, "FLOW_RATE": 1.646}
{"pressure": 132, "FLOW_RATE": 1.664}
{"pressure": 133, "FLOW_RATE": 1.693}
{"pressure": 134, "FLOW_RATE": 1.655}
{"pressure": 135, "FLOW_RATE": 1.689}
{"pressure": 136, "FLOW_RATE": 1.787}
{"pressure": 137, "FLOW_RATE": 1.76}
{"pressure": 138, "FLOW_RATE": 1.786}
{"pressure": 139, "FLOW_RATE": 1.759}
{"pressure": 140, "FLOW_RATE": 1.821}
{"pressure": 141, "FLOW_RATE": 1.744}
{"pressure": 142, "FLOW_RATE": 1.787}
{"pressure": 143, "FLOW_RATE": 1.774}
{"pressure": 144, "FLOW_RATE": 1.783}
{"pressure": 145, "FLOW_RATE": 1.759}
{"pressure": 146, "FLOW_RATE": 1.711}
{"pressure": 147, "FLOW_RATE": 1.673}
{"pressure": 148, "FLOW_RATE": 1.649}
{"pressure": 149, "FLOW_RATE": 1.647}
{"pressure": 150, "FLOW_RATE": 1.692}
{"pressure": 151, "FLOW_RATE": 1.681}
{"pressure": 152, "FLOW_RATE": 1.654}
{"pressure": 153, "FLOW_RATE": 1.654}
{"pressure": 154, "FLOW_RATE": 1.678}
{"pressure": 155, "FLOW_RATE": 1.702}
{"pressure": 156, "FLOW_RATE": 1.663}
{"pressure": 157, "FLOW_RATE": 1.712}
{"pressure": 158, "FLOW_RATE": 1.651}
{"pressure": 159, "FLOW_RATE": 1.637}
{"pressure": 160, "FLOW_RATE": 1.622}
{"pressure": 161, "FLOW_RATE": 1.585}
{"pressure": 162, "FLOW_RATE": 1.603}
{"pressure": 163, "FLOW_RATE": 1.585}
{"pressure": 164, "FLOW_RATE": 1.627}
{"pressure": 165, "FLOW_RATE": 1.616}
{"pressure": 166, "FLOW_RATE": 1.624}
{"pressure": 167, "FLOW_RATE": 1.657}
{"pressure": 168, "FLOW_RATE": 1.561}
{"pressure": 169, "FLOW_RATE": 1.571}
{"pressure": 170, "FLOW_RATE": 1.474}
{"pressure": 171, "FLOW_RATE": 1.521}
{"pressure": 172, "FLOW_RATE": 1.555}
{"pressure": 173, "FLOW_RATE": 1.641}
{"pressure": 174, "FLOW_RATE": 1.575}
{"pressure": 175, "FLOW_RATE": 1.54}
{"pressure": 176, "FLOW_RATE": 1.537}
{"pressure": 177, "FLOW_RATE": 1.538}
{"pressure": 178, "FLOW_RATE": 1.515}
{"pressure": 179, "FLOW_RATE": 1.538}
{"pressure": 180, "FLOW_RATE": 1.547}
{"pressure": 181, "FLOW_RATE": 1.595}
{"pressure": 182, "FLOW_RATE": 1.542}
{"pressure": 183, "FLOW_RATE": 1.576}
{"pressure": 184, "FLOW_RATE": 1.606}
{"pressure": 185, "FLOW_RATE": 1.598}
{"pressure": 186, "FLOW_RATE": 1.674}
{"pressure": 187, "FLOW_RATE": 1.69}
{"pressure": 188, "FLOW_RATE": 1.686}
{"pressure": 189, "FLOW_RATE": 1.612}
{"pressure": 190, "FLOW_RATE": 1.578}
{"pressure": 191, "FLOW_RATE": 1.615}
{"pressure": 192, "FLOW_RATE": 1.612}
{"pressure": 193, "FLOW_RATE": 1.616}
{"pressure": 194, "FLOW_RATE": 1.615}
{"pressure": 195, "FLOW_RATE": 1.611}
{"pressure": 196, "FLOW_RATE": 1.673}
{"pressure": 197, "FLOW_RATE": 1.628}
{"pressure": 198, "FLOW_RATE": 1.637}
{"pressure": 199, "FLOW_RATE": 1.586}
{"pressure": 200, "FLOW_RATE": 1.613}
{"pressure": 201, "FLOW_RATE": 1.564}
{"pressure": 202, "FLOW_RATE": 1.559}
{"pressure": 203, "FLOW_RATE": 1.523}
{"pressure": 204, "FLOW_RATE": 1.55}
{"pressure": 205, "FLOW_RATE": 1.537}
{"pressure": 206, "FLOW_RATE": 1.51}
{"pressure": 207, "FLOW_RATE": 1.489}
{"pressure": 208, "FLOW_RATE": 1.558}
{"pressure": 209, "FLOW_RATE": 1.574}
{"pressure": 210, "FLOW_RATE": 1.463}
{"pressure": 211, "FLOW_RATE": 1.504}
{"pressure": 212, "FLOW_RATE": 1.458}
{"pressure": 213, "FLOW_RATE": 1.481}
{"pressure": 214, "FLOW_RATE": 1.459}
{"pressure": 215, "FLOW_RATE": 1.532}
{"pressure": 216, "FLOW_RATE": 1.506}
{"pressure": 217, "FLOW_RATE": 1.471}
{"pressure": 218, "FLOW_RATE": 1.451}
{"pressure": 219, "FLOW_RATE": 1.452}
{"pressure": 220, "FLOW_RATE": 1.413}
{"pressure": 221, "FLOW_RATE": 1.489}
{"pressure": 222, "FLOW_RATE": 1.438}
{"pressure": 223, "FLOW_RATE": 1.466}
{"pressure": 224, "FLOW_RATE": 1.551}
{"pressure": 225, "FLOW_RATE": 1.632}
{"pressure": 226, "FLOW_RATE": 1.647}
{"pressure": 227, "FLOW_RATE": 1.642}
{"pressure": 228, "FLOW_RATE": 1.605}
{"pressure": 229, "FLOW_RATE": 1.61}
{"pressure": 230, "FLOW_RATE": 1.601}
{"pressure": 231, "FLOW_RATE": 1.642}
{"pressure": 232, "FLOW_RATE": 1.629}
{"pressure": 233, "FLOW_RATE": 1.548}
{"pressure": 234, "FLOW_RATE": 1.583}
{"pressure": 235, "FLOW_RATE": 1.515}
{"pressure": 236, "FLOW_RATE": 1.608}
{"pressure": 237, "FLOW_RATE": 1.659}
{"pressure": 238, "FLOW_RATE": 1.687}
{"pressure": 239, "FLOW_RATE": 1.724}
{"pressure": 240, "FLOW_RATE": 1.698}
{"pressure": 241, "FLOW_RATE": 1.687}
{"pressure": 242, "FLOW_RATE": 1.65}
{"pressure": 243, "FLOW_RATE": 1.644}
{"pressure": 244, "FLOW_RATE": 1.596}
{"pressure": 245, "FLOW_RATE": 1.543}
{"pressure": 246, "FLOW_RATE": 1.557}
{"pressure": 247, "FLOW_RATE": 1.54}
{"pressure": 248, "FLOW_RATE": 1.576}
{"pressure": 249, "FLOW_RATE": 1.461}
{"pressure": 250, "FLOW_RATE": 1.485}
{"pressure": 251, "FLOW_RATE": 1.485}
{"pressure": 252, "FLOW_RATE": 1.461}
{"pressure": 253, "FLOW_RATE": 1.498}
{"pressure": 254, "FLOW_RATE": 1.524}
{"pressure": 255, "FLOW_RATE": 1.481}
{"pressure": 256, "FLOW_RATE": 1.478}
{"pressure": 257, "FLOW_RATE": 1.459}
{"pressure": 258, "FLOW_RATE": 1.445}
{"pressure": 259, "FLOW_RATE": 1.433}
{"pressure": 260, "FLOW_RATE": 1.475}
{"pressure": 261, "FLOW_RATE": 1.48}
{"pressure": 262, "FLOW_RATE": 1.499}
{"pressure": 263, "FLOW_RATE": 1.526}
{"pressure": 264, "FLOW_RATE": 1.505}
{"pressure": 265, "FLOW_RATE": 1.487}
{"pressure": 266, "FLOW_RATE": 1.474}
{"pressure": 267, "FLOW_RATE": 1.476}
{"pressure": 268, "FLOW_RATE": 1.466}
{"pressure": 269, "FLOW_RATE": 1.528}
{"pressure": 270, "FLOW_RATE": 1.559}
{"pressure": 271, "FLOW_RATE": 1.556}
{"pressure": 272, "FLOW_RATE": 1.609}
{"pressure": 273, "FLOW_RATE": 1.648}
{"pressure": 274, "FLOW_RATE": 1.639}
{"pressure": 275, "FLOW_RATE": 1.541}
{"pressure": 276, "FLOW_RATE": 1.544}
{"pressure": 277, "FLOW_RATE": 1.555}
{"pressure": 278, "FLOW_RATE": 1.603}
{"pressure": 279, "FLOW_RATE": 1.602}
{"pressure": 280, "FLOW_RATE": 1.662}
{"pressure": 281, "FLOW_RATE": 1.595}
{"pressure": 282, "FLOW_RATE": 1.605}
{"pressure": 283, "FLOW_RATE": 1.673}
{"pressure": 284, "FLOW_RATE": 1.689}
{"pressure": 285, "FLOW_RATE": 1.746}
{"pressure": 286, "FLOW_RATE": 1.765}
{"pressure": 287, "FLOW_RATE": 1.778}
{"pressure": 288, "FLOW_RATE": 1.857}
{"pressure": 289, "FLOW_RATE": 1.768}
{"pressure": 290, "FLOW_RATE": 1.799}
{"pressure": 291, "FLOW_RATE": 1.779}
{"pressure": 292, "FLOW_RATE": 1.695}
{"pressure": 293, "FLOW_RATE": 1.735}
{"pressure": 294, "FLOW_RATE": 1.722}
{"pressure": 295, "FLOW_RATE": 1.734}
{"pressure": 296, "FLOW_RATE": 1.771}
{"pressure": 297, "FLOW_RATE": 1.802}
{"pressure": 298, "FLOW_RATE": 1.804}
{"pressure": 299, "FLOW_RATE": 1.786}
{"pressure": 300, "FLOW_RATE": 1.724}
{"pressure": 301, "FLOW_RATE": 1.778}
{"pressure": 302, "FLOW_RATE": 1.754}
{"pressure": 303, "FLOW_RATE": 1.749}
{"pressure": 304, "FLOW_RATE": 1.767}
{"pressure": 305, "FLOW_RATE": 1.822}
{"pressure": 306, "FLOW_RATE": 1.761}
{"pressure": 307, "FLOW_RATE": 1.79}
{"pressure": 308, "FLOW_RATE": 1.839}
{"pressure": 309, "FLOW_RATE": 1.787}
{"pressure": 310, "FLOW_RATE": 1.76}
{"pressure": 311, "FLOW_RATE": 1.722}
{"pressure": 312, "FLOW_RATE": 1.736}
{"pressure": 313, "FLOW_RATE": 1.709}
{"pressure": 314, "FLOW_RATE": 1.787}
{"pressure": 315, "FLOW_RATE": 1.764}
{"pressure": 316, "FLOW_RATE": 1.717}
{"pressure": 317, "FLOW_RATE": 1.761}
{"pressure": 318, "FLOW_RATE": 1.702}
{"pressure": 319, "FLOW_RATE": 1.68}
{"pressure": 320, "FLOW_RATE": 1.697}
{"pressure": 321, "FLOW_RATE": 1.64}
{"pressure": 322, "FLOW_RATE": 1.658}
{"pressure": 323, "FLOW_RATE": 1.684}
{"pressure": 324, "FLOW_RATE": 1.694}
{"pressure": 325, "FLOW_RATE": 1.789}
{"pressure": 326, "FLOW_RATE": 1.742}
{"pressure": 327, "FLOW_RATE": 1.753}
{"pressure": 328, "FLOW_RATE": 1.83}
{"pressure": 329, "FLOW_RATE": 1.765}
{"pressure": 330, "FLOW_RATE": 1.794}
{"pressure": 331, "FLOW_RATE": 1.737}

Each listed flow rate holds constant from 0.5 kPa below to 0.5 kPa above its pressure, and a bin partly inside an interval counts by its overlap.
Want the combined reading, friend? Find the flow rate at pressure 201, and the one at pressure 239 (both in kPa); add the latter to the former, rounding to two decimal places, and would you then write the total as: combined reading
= 3.29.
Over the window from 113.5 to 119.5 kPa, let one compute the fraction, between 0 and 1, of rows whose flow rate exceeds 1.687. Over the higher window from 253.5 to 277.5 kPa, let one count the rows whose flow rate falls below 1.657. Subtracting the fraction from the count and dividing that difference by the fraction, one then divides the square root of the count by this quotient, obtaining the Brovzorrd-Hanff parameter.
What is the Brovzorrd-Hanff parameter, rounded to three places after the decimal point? 0.000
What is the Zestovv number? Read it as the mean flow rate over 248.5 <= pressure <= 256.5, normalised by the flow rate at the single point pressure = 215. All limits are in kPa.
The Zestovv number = 0.97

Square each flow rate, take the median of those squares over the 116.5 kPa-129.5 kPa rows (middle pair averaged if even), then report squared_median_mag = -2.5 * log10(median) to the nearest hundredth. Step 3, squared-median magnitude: -1.06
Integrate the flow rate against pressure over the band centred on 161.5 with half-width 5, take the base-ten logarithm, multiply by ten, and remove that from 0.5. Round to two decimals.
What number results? -11.61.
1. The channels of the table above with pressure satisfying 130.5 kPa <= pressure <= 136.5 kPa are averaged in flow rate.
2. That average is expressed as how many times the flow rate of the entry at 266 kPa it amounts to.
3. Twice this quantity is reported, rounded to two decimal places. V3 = 2.29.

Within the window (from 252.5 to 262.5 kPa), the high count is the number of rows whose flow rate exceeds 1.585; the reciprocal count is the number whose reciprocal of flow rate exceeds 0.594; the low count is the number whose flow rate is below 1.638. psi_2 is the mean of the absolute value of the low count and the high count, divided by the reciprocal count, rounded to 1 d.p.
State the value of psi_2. 0.5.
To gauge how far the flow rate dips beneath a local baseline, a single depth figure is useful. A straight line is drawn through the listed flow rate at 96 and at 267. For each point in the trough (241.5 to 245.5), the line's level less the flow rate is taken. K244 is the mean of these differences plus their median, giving -0.24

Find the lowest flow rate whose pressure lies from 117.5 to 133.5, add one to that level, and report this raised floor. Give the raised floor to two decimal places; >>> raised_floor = 2.54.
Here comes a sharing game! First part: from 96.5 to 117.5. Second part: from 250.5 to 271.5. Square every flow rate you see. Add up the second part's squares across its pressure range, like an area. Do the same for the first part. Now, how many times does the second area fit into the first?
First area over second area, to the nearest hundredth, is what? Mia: 1.17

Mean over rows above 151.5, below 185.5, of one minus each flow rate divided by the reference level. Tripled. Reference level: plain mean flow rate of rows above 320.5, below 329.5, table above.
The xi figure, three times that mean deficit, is 0.228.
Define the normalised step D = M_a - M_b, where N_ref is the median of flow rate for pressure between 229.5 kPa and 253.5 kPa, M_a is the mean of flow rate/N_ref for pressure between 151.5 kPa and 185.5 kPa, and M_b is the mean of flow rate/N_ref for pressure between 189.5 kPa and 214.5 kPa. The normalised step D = 0.02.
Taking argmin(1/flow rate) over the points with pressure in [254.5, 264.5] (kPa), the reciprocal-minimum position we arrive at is 263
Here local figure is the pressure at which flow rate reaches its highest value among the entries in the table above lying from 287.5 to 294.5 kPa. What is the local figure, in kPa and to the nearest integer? 288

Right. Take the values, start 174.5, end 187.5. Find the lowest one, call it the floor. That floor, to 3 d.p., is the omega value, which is 1.515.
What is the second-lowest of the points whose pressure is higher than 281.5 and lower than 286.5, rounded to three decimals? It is 1.673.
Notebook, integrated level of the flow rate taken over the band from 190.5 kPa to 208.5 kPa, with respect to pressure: 28.5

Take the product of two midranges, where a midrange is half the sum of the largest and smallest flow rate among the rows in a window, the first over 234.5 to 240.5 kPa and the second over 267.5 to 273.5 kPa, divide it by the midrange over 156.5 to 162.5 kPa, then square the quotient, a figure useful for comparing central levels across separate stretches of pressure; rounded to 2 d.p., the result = 2.34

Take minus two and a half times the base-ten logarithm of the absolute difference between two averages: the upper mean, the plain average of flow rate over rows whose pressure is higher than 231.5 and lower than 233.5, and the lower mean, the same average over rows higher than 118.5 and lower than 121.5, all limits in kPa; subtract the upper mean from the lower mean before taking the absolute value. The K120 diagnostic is 2.6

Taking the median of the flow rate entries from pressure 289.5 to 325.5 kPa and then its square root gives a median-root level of 1.33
